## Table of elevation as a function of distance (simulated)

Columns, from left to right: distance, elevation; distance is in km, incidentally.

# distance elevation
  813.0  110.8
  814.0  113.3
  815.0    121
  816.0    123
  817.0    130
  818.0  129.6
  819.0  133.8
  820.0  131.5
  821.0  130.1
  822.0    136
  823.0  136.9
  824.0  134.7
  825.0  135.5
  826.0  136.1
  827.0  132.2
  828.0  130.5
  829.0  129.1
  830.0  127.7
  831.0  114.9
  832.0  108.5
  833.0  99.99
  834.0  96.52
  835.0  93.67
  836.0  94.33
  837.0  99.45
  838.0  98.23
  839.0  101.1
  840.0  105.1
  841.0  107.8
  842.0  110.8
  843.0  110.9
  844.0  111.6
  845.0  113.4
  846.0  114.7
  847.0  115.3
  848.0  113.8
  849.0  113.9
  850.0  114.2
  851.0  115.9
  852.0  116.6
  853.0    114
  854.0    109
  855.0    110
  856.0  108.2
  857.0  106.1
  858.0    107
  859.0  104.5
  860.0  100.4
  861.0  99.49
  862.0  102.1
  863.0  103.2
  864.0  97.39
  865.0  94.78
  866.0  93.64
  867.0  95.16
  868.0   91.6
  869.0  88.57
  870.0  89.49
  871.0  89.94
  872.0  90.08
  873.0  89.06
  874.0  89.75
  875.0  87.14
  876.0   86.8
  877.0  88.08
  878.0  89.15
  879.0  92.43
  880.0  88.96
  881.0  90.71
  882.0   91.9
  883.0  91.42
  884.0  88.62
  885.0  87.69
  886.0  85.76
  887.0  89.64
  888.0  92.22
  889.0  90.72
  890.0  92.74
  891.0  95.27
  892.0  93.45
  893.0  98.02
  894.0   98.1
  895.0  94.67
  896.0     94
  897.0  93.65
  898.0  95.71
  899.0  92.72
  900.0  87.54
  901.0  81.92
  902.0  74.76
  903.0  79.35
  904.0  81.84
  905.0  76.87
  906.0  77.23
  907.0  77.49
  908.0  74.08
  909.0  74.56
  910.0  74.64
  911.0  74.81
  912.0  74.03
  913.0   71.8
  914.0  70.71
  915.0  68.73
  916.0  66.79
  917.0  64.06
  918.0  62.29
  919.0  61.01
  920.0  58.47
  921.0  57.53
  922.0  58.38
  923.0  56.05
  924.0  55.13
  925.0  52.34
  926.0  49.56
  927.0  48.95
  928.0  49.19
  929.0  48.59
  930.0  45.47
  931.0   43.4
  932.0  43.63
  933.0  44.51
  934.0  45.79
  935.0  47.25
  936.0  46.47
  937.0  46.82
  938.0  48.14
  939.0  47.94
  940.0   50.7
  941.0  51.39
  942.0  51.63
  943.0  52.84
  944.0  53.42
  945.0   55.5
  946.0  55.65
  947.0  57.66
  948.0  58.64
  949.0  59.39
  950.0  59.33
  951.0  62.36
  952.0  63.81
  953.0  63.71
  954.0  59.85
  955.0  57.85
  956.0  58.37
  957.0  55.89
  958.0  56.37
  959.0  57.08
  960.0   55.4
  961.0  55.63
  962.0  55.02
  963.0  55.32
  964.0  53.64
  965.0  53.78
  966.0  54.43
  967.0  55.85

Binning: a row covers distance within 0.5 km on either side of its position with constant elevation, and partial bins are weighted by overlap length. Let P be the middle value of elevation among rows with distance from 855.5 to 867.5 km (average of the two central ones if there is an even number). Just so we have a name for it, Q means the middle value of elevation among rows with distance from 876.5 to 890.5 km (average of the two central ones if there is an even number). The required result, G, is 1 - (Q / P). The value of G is 0.11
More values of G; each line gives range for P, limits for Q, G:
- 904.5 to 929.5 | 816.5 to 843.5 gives -0.99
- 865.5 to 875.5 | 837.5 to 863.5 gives -0.22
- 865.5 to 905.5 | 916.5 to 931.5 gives 0.39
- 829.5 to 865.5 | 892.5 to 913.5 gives 0.27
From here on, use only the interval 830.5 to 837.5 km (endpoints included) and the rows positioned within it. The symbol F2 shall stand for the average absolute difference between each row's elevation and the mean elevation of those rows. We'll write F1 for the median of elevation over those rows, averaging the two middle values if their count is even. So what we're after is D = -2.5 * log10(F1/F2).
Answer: -3.0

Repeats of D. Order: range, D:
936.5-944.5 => -3.5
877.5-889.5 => -4.4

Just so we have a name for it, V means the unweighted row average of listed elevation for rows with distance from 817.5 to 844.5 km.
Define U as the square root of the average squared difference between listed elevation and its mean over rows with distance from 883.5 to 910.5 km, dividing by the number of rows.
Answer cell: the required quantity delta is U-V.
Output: -110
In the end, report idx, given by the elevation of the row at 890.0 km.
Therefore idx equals 92.74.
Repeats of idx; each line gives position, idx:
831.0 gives 114.9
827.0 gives 132.2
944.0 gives 53.42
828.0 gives 130.5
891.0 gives 95.27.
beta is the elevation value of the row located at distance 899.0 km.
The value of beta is 92.72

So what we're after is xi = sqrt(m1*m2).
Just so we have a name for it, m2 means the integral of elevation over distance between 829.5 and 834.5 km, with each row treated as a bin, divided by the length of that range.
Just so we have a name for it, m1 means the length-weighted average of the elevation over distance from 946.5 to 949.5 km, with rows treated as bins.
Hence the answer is 80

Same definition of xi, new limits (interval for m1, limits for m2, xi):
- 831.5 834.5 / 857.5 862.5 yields 102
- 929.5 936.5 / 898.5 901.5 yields 63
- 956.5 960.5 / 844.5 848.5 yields 80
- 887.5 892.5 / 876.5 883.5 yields 92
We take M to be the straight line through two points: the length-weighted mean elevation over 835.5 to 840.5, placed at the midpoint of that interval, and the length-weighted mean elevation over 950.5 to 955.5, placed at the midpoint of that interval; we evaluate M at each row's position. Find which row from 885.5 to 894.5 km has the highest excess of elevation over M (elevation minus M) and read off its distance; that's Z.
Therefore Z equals 894.0 km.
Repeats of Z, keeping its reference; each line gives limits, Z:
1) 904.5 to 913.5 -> 907.0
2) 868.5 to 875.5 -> 874.0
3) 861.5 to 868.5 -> 863.0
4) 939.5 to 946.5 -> 946.0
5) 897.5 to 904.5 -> 898.0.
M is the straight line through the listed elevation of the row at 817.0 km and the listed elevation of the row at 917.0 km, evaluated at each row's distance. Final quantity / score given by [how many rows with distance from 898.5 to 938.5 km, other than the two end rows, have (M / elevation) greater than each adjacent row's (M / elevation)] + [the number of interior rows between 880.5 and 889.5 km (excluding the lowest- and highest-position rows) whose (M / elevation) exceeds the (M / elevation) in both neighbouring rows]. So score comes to 8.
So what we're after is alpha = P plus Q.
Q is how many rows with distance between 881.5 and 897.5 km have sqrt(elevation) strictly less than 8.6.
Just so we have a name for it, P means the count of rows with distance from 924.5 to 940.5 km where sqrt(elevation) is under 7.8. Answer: 16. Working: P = 16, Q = 0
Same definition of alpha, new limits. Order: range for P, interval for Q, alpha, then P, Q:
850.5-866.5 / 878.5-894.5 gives 0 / 0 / 0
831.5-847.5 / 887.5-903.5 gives 0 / 0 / 0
